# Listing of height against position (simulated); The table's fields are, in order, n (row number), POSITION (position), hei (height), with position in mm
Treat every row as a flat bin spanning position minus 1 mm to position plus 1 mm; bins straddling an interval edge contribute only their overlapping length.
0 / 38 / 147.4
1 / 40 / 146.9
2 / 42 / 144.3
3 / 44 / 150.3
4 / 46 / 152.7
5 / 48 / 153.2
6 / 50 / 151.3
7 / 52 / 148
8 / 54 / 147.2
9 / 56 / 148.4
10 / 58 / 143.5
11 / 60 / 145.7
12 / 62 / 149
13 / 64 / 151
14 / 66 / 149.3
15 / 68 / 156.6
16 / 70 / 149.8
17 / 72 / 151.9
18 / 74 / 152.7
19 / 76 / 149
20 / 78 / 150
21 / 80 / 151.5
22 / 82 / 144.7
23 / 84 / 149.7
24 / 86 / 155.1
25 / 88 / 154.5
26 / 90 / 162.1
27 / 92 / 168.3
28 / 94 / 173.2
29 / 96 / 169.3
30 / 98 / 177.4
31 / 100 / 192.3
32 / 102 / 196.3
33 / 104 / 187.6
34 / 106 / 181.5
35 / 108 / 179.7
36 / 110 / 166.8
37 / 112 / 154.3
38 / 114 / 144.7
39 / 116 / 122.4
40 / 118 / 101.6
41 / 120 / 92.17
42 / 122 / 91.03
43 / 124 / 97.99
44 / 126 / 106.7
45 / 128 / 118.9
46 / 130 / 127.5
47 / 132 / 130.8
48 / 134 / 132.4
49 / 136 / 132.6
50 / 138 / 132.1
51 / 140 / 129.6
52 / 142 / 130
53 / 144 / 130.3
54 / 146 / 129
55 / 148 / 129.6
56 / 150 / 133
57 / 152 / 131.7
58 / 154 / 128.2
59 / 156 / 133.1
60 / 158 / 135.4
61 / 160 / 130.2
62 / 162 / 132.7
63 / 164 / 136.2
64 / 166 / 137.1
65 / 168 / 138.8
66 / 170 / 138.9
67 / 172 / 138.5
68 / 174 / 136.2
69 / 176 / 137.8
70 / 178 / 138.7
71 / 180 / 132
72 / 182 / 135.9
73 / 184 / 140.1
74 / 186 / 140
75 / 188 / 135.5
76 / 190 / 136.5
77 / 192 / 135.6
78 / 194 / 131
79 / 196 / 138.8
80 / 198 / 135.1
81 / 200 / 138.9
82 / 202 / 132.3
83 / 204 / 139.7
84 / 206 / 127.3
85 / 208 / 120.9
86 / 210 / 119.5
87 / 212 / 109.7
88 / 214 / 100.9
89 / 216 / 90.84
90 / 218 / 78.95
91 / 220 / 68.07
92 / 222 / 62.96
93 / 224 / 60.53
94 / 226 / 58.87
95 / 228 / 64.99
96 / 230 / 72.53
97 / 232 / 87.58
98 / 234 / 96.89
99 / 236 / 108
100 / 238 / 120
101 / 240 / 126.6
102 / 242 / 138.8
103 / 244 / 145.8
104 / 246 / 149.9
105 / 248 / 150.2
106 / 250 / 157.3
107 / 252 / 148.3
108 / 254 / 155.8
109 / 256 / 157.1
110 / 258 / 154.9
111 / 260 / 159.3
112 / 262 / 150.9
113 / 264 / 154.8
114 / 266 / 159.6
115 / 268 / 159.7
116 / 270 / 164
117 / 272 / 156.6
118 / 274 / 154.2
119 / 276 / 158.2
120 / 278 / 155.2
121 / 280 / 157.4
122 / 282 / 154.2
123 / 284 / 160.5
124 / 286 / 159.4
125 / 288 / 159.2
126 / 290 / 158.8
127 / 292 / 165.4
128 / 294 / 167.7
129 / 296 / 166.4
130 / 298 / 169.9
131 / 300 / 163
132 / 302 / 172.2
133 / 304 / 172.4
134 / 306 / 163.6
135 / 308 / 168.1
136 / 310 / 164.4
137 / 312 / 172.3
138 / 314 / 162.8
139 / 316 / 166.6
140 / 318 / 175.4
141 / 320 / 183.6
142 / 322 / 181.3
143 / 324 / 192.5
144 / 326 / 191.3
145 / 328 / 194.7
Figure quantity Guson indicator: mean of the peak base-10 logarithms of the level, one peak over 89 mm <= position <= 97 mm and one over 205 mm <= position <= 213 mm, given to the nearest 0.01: 2.17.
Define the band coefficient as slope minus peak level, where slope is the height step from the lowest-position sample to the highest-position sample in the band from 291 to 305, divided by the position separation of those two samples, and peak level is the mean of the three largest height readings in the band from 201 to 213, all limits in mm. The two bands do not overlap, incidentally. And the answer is -133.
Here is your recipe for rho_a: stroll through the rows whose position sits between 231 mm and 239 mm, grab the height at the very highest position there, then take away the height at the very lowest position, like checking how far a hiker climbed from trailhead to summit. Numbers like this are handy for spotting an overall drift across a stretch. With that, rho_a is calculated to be 32.4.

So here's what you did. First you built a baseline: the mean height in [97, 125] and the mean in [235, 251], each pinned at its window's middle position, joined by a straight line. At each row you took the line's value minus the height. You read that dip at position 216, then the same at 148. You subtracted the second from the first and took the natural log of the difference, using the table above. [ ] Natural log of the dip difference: 3.5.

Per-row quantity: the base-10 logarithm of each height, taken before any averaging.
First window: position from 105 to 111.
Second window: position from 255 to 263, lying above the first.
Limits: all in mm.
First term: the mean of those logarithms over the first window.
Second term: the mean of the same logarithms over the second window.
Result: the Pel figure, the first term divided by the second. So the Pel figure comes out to 1.02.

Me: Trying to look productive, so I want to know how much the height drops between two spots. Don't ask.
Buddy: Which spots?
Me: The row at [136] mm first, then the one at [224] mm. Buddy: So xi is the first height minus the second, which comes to 72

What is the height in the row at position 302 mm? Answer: 172.2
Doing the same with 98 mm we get 177.4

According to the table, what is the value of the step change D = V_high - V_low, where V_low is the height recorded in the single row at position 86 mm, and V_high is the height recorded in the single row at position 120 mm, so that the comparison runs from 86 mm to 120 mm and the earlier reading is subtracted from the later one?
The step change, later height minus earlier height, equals -63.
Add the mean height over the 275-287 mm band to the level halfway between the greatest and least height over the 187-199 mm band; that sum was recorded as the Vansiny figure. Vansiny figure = 292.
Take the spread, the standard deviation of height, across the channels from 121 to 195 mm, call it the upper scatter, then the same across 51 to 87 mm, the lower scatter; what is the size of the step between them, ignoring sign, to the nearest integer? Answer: 7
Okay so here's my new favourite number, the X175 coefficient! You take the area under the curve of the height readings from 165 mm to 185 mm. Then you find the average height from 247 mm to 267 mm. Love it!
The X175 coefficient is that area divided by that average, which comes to 17.7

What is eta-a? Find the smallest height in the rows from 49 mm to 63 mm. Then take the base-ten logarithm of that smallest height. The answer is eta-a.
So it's 2.157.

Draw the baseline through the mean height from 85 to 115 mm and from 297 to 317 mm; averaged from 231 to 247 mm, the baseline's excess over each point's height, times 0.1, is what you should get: 4.7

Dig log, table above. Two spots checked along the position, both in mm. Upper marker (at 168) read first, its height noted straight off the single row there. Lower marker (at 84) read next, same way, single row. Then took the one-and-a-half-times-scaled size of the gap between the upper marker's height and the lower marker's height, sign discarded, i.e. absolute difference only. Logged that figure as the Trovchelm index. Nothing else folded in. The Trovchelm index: 16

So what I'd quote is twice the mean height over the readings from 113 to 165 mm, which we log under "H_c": 249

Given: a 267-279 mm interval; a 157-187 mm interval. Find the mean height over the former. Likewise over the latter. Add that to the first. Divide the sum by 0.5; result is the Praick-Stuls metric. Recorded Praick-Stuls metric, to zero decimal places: 589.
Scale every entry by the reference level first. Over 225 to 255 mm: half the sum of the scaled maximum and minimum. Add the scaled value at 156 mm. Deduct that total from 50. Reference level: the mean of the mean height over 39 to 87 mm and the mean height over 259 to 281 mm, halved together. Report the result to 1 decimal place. 48.4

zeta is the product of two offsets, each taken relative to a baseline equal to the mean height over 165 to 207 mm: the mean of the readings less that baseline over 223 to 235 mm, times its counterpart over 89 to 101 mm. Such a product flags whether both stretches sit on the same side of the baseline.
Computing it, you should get -2348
